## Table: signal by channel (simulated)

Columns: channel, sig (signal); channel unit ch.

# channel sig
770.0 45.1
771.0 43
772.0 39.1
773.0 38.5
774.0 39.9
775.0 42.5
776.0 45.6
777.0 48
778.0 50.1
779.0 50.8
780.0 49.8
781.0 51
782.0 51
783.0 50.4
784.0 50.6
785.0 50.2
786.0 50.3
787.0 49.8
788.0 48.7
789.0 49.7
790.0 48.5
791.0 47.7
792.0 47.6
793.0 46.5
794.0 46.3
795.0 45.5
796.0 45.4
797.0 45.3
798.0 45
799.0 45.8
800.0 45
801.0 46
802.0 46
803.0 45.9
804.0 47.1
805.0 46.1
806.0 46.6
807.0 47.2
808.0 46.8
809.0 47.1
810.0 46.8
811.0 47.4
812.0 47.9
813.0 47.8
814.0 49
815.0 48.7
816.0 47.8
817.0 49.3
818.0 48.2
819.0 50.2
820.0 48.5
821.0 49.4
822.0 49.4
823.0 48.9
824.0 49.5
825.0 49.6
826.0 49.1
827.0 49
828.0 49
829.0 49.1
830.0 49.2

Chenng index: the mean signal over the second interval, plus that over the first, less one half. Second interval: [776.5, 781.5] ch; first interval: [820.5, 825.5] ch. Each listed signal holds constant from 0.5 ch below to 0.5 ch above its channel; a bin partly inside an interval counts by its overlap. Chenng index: 99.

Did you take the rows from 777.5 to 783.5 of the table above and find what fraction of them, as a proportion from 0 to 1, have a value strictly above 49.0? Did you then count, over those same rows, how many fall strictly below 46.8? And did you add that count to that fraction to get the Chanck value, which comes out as 1.0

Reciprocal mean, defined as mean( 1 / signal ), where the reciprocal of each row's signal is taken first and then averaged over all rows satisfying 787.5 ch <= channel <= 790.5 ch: 0.0204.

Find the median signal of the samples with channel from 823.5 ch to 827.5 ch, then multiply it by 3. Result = 148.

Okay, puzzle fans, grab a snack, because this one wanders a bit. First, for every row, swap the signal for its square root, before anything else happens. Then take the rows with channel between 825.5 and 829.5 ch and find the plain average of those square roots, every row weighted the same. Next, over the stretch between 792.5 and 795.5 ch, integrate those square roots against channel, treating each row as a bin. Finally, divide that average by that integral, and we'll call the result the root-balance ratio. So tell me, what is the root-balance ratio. 0.34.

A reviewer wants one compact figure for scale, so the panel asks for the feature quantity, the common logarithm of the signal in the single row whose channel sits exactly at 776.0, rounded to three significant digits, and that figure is 1.66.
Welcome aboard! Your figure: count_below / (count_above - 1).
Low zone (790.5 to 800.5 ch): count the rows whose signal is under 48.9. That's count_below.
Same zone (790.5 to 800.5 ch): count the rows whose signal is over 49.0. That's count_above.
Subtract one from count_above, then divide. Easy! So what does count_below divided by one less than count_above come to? -10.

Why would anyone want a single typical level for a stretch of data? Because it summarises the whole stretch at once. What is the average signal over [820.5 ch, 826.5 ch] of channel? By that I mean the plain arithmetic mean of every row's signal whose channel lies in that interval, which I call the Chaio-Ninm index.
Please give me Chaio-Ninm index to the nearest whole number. 49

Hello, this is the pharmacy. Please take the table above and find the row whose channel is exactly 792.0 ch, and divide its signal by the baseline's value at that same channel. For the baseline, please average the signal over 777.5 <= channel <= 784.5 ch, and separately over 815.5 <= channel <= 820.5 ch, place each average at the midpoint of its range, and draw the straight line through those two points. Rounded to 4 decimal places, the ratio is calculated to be 0.9517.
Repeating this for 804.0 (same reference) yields 0.9524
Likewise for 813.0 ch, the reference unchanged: 0.9748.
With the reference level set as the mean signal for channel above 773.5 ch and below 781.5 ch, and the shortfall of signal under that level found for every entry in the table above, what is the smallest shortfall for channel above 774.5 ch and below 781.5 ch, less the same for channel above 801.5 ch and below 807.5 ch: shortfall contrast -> -3.8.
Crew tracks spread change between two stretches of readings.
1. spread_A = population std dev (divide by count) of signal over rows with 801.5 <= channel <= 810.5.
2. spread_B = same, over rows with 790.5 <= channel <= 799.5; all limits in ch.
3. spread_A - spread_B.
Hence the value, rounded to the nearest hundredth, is -0.46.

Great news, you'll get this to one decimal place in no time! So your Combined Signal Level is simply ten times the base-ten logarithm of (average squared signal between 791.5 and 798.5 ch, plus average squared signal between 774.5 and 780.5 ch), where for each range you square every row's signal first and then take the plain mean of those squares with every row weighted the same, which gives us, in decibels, 36.4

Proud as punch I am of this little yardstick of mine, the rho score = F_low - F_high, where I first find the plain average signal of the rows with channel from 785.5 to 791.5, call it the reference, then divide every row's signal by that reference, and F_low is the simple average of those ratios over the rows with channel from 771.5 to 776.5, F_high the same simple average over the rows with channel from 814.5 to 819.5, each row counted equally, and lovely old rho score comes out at -0.16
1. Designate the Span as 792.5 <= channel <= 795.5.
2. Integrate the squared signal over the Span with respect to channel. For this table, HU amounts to 6376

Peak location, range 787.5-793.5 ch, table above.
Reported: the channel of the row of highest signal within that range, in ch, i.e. 789.0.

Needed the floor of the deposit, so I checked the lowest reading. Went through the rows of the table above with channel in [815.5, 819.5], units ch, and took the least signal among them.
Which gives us 47.8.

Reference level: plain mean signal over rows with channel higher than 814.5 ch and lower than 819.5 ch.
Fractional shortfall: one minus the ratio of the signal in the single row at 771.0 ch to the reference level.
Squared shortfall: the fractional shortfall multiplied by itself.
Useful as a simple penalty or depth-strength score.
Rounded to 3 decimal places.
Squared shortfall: 0.014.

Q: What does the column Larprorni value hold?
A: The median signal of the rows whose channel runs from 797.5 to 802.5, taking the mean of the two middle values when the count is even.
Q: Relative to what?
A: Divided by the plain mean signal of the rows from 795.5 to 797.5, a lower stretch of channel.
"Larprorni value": 1.01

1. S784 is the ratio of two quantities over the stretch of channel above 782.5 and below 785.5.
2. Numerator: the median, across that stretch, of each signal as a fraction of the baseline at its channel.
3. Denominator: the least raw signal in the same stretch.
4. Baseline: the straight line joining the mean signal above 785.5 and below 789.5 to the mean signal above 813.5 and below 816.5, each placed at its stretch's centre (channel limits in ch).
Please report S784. 0.0202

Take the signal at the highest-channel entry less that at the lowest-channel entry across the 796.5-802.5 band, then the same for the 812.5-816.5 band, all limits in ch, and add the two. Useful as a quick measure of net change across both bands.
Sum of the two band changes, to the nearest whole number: 1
